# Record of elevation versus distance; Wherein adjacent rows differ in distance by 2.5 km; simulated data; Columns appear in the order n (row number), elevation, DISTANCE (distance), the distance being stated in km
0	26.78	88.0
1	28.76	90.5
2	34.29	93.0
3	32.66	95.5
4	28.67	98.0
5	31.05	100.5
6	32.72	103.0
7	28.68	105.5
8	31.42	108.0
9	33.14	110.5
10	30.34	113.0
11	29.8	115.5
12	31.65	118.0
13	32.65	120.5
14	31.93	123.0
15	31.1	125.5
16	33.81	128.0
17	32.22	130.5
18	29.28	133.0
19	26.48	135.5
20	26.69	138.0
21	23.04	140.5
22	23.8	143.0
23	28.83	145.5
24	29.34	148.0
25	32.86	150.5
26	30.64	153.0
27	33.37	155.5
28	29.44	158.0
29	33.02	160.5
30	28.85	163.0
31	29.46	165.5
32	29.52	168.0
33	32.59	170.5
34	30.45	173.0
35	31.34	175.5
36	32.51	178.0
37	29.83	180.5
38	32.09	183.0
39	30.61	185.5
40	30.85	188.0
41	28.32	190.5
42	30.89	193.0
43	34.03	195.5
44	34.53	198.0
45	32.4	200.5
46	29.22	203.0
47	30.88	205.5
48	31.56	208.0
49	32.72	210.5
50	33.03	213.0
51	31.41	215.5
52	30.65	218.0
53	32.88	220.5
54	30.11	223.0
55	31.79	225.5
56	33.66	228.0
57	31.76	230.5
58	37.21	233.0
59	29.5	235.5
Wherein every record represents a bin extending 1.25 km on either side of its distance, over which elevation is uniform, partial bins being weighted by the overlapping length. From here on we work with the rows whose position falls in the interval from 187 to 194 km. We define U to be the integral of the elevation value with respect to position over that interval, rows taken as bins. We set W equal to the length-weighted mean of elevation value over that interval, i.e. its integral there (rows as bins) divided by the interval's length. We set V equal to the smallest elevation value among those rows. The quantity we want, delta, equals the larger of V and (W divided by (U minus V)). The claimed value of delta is 28.3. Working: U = 210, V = 28.32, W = 30.0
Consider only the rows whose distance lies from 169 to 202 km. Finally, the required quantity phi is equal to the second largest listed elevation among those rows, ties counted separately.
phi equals 34.03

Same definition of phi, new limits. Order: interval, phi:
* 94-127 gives 32.72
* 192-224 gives 34.03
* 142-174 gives 33.02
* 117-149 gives 32.65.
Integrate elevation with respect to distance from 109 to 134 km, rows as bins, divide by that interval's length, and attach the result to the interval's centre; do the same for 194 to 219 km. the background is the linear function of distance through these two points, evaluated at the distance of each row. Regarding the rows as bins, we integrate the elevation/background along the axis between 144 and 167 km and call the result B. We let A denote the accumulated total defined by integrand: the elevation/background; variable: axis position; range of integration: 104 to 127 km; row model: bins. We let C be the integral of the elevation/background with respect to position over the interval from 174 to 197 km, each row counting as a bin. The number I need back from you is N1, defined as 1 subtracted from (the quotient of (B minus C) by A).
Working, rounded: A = 22.7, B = 22.11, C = 22.5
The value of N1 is -1.02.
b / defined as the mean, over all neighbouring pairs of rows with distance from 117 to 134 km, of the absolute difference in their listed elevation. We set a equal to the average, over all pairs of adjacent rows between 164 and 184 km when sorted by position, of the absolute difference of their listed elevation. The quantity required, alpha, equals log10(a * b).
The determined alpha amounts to 0.5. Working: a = 1.75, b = 1.6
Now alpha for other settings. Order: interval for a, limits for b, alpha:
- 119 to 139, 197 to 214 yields 0.4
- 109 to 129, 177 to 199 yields 0.5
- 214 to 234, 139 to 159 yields 0.8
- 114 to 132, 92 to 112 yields 0.6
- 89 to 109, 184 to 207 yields 0.8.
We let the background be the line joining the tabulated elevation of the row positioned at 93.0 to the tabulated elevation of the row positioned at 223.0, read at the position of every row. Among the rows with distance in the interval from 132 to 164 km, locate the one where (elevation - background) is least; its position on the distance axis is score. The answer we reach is 140.5 km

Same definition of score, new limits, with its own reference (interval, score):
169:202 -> 190.5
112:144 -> 140.5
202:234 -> 203.0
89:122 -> 90.5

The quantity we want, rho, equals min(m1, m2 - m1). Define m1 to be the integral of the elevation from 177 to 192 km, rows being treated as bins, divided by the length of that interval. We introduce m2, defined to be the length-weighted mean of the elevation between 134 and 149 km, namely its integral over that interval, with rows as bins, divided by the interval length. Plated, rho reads -4.3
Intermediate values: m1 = 30.7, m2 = 26.4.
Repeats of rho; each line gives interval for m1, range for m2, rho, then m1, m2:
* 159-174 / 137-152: -3.1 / 30.6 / 27.5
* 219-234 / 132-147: -6.4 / 32.8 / 26.4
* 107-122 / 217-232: 0.4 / 31.5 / 31.9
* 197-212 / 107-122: -0.4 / 31.9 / 31.5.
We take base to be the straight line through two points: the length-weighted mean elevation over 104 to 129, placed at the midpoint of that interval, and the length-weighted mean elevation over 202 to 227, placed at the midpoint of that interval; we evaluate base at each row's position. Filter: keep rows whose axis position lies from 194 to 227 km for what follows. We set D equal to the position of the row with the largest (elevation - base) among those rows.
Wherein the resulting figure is 198.0 km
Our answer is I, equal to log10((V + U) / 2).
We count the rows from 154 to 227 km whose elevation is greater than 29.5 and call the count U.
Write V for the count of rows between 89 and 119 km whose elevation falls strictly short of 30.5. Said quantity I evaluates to 1.16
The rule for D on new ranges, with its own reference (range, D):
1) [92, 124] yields 93.0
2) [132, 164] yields 155.5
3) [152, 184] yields 155.5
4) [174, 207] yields 198.0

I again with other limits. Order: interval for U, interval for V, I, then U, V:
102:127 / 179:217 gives 0.78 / 9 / 3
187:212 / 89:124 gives 0.81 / 8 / 5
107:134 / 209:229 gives 0.74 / 10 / 1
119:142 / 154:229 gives 0.85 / 5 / 9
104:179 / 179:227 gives 1.06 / 19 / 4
